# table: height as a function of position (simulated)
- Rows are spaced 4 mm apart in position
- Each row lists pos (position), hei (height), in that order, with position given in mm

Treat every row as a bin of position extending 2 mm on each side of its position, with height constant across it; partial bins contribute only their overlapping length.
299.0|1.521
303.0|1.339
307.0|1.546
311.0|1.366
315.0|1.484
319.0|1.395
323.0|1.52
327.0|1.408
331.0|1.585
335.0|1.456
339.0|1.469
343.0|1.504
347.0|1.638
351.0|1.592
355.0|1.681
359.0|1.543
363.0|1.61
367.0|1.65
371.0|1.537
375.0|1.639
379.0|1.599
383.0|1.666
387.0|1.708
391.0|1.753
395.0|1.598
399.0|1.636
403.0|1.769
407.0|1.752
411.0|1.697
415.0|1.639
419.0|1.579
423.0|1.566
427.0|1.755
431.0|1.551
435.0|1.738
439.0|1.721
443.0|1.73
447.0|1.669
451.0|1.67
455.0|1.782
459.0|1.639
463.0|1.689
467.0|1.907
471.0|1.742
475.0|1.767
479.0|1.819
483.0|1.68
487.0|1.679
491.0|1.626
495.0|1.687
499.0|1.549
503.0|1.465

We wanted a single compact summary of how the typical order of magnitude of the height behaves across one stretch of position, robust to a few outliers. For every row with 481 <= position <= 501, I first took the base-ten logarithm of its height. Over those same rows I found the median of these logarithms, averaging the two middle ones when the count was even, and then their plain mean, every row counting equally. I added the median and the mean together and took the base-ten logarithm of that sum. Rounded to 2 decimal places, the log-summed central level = -0.36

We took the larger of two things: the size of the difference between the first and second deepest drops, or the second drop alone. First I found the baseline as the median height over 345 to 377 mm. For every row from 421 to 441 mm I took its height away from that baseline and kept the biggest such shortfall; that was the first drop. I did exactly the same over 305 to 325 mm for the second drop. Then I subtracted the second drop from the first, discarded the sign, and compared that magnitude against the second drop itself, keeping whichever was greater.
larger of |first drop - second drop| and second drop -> 0.26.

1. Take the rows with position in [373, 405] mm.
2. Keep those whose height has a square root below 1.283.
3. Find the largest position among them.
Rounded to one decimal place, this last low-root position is 399.0 mm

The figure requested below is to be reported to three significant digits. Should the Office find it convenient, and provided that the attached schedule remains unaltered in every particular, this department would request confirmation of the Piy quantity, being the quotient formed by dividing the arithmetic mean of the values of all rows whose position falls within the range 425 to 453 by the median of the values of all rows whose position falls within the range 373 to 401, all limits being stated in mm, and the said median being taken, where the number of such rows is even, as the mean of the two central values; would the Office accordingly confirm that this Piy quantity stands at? 1.03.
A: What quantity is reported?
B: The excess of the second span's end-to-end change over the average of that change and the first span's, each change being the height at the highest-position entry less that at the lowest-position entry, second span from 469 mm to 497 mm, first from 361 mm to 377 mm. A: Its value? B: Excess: -0.042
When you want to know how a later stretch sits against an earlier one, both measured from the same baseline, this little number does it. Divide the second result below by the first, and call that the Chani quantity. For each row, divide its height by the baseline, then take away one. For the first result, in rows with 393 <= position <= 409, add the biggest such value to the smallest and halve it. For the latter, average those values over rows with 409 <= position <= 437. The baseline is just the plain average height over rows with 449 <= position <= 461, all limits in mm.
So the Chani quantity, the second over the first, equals 3.75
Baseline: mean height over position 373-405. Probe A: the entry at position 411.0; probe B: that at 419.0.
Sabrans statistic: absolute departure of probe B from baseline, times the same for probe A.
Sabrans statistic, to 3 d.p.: 0.002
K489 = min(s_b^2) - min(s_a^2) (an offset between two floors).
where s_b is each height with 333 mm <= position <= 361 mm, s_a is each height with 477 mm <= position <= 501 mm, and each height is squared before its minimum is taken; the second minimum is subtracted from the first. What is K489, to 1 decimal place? -0.3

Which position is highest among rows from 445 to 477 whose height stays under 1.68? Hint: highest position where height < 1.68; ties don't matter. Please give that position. 459.0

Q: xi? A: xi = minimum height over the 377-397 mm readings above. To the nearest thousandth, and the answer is 1.598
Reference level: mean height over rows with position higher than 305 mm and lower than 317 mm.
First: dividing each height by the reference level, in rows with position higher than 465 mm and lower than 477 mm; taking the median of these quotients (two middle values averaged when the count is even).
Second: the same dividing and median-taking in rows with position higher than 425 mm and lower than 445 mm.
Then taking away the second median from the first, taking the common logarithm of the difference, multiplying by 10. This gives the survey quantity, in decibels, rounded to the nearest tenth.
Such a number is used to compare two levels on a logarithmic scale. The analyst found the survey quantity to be -16.0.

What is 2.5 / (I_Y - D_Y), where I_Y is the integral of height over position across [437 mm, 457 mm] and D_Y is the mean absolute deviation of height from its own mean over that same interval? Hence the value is 0.073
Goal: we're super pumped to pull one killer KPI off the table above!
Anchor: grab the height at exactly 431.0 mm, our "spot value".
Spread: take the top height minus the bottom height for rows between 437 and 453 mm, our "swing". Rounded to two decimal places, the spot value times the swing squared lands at 0.01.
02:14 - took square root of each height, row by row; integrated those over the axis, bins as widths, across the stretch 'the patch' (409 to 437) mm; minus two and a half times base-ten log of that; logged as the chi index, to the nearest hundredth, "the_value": -3.89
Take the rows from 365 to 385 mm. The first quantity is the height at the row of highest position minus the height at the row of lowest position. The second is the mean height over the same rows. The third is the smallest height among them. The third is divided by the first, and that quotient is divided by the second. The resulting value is 59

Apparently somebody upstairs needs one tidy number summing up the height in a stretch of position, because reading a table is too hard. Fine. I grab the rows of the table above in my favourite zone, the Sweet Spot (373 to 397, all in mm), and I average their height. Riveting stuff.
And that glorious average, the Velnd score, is 1.66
